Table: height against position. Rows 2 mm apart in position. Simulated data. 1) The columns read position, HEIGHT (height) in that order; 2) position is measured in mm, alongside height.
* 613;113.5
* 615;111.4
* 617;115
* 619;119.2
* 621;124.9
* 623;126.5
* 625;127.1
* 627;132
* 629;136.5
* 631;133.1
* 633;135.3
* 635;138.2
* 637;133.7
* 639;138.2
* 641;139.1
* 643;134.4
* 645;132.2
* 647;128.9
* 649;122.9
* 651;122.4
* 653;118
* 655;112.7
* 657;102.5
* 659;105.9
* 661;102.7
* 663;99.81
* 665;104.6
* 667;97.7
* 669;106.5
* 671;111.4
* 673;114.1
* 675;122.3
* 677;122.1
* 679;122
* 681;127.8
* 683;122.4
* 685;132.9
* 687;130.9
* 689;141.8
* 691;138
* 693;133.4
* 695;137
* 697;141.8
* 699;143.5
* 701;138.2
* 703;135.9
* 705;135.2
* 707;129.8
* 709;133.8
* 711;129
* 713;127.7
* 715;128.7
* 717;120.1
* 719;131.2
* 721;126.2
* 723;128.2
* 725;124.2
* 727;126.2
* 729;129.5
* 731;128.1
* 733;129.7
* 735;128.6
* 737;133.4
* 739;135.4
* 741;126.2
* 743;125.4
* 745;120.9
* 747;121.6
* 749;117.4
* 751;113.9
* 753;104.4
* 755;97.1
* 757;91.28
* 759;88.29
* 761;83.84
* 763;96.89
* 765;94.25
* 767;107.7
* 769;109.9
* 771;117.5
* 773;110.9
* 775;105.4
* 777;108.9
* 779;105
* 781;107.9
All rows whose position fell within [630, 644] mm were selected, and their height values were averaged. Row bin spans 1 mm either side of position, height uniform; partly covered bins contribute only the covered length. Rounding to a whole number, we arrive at 136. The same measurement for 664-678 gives 111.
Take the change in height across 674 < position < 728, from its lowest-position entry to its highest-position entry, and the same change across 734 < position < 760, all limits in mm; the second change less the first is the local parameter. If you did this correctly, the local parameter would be -44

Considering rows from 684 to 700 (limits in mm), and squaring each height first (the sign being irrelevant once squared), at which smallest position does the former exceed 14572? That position 685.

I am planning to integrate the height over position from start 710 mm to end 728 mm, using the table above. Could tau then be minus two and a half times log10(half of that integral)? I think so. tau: -7.64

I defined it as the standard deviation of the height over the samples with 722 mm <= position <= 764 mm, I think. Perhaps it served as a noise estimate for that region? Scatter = 16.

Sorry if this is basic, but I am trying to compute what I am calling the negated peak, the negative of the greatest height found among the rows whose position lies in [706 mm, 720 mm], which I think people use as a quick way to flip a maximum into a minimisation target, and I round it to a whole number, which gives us -134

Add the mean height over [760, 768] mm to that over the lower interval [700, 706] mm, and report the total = 232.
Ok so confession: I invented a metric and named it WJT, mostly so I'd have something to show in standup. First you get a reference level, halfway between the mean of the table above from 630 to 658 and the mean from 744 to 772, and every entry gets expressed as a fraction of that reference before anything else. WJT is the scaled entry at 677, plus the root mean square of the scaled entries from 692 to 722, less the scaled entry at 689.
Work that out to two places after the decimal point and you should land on 0.97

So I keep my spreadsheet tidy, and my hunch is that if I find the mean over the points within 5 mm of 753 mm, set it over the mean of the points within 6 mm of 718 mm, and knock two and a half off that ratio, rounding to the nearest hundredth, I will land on -1.67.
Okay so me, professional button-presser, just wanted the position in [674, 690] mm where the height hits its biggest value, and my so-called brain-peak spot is 689 mm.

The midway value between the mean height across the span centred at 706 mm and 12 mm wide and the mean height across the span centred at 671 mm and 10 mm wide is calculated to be 122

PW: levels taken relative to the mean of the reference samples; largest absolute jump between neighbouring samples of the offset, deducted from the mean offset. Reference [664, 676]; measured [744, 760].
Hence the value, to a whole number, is -12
